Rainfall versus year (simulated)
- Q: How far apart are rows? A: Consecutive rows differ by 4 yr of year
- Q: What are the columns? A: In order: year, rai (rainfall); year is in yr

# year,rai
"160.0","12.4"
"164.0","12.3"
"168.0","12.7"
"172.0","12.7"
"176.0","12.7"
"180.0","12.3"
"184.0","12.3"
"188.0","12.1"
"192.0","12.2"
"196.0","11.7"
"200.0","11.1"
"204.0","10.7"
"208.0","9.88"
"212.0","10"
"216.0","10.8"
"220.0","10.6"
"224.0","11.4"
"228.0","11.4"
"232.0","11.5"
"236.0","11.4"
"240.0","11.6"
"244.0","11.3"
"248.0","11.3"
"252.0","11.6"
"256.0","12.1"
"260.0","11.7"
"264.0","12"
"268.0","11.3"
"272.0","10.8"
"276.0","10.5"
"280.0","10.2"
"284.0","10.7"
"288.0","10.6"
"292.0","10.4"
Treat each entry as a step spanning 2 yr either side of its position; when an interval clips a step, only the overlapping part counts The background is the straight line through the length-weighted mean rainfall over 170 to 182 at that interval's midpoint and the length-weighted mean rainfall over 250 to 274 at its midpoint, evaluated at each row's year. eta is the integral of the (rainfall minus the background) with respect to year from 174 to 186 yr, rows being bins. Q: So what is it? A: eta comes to -1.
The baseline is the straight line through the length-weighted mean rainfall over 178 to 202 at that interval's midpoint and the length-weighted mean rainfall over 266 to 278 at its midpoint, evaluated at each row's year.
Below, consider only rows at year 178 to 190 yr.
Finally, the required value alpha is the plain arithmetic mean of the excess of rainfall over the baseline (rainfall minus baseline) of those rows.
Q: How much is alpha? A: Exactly 0.2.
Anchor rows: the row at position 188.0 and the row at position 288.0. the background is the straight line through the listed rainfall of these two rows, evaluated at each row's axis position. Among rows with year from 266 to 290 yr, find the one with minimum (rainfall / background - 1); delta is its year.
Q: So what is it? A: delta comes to 280.0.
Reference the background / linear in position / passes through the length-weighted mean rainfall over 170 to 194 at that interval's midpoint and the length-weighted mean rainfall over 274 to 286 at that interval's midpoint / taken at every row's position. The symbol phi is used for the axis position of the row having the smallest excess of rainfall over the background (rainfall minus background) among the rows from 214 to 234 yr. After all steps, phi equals 220.0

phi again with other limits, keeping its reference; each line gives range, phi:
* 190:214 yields 208.0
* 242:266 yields 244.0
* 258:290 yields 280.0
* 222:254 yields 224.0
